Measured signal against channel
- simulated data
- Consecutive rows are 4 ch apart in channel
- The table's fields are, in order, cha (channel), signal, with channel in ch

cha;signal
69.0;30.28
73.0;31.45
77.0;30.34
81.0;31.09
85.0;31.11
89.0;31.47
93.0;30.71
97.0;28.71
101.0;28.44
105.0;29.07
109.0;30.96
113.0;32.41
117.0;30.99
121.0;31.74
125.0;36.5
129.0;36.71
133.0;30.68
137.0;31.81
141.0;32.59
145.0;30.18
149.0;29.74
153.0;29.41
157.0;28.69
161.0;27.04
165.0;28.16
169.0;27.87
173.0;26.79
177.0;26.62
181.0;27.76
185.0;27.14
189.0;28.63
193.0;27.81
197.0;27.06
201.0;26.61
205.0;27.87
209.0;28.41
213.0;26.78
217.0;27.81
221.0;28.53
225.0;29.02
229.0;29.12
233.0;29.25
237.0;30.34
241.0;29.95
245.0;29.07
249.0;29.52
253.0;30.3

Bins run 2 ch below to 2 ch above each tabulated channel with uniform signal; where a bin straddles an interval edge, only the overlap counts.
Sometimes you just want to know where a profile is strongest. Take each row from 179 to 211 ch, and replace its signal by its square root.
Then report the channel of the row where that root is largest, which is 189.0 ch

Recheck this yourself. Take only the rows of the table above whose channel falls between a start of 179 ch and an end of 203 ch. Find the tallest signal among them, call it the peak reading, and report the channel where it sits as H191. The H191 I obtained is 189.0 ch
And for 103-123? 113.0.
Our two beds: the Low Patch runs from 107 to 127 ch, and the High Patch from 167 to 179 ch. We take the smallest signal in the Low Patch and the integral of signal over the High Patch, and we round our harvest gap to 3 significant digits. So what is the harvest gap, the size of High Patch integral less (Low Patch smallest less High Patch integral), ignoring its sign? 619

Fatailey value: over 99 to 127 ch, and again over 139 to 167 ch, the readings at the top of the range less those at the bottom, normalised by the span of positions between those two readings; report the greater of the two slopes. 0.34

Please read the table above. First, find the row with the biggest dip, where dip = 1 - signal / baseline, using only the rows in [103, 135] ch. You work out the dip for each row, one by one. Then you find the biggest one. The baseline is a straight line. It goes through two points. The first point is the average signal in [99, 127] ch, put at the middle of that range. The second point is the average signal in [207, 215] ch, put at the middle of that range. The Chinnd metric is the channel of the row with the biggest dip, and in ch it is 105.0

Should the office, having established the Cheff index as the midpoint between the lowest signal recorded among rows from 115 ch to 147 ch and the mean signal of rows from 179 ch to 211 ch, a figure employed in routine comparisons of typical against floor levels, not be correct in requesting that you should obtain 28.9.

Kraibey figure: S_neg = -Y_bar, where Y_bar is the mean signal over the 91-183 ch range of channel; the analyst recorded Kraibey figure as -30.2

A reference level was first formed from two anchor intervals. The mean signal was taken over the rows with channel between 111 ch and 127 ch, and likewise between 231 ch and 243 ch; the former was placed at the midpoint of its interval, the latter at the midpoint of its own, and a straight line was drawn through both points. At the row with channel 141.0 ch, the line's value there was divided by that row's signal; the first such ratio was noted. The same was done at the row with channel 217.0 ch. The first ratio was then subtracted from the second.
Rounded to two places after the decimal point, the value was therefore 0.10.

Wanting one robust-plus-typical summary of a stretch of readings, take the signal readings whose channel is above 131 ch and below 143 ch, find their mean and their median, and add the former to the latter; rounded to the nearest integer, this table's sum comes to 64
